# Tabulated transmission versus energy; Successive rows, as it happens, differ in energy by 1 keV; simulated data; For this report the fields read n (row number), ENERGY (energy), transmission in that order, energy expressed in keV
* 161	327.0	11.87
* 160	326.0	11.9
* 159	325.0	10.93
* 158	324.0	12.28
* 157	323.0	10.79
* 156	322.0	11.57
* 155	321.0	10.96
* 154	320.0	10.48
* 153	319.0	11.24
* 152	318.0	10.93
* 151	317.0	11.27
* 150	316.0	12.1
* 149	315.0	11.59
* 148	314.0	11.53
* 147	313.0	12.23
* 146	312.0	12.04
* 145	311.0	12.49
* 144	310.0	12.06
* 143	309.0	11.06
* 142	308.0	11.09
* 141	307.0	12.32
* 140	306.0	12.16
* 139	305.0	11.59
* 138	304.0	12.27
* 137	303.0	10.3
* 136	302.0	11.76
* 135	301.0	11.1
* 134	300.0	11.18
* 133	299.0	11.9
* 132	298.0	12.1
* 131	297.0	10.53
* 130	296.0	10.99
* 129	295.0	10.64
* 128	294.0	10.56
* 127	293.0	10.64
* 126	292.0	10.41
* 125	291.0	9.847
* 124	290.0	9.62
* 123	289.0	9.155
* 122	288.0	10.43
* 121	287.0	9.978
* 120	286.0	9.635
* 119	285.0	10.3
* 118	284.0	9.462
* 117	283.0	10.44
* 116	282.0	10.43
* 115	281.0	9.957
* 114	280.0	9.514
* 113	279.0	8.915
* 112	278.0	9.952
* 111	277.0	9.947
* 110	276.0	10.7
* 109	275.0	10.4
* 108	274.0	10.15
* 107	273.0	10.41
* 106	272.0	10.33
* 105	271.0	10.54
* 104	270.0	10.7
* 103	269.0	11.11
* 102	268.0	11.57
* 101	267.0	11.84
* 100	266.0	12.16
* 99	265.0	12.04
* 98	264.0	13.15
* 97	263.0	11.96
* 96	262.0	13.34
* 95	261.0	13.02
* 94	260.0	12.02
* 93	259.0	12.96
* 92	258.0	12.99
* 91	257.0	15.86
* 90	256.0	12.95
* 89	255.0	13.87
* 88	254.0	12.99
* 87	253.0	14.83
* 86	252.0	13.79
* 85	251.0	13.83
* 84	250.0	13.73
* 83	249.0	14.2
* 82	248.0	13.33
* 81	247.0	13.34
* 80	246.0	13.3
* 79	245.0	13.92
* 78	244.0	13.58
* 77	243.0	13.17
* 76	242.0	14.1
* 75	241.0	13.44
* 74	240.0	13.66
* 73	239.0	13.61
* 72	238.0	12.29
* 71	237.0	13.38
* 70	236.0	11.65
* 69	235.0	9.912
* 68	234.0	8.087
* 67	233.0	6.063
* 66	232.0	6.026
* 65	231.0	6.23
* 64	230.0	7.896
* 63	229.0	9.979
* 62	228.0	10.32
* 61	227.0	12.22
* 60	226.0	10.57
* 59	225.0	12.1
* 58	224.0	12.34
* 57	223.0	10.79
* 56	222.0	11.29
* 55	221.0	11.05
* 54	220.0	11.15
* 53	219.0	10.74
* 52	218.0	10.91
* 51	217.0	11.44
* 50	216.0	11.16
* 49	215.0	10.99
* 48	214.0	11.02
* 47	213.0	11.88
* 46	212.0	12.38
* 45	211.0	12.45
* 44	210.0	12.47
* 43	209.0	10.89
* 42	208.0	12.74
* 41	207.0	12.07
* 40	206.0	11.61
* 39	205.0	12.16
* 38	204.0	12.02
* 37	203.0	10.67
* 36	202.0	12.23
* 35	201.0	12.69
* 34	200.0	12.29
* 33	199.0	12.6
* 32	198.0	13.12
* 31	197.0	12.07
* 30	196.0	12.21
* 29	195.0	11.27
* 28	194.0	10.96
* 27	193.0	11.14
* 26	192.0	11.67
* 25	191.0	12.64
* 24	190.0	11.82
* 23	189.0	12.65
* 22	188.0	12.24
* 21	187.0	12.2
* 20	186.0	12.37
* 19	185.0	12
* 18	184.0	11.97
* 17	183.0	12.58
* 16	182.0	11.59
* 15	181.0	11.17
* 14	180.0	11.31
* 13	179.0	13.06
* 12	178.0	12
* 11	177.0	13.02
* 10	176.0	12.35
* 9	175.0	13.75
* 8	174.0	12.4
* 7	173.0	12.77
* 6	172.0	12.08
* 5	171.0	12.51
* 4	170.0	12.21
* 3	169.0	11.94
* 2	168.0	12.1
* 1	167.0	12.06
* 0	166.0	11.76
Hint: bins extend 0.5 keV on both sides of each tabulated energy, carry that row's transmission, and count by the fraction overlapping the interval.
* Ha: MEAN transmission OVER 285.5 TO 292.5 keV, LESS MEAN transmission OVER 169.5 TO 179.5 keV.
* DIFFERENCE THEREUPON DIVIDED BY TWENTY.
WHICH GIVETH -0.14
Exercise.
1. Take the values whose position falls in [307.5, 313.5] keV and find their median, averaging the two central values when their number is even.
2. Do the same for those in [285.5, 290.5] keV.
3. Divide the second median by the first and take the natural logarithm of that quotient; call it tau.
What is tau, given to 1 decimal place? -0.2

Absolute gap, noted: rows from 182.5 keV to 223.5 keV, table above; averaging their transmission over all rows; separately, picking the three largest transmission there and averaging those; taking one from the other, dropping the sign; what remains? 1.0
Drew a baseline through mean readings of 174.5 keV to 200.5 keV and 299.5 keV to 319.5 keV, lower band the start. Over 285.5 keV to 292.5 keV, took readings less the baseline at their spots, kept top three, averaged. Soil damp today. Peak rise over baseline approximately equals -1.4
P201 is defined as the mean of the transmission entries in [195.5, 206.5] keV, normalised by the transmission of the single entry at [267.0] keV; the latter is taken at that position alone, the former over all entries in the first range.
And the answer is 1.03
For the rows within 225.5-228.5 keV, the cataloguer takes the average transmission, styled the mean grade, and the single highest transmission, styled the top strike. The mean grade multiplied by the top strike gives 135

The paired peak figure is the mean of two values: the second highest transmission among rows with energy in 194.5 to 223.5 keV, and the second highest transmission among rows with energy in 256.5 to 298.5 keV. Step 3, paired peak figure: 13.0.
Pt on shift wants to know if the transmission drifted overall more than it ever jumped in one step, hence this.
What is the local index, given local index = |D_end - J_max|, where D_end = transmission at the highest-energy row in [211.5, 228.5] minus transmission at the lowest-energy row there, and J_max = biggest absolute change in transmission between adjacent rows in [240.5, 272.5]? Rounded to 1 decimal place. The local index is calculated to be 5.0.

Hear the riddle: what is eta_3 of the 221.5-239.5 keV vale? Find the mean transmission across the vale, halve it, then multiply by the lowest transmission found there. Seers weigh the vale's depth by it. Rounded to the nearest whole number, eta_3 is 31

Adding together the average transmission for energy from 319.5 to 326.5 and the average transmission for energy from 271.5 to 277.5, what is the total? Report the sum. 21.6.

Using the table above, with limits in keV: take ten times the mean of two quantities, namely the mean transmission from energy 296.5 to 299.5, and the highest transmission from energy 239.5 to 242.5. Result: 128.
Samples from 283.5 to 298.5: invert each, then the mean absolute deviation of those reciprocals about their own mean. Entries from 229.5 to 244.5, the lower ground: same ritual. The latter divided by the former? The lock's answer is 6.0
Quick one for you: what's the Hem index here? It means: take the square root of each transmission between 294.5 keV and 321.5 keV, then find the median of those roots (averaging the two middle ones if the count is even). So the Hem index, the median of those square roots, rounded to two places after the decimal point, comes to 3.40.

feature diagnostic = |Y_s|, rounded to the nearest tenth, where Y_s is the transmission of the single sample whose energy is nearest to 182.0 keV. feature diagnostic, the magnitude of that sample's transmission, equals 11.6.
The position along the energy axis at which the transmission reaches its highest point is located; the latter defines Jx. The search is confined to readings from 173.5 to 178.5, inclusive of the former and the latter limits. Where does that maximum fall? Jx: 175.0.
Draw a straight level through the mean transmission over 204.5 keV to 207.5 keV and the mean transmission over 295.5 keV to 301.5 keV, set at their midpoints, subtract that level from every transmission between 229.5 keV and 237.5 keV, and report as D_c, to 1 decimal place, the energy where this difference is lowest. 232.0 keV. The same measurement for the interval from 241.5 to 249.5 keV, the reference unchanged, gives 243.0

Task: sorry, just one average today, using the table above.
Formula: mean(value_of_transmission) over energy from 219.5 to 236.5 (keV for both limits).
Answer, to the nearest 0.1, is 9.9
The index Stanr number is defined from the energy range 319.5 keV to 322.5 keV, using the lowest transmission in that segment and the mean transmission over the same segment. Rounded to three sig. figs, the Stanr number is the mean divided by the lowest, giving 1.05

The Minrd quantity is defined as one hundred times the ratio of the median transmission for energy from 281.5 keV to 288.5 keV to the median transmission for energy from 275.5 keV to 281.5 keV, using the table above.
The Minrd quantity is 104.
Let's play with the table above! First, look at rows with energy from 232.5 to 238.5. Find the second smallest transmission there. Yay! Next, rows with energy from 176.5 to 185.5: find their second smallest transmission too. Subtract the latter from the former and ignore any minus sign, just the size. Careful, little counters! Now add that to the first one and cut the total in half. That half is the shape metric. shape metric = 5.7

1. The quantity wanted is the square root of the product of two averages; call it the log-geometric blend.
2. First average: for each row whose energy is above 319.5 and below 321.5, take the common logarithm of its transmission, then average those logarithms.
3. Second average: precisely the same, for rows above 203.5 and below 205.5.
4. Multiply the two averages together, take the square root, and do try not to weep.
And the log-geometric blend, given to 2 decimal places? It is 1.06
